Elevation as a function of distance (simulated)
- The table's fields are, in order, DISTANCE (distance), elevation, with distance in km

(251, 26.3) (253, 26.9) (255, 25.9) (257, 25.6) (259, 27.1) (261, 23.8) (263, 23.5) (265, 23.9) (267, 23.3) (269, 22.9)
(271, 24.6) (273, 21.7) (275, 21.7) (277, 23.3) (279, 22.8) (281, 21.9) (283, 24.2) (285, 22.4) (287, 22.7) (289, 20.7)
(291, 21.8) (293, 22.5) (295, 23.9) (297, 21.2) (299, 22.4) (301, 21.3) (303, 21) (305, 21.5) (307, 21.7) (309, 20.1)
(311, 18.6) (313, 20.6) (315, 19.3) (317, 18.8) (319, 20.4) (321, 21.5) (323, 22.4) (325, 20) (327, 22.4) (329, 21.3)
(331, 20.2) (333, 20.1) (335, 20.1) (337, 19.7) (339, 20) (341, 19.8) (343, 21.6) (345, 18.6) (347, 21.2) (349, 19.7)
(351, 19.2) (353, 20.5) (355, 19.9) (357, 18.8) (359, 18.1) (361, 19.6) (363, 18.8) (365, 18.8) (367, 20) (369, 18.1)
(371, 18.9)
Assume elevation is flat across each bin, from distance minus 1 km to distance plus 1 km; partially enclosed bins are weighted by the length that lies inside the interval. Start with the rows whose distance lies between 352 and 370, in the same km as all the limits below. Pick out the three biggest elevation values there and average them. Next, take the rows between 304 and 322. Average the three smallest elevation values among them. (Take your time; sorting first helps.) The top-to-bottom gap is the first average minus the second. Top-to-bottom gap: 1.2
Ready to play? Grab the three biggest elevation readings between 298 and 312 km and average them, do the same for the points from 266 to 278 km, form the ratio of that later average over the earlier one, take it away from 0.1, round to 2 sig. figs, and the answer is -0.82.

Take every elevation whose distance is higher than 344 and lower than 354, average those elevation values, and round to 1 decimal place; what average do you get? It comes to 19.8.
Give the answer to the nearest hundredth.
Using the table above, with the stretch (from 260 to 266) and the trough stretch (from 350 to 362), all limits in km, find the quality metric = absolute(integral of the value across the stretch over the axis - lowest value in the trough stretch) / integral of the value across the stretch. 0.87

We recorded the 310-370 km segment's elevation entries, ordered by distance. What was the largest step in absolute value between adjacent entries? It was 3.0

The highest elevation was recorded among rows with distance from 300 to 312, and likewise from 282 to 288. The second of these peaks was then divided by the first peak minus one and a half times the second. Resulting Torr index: -1.66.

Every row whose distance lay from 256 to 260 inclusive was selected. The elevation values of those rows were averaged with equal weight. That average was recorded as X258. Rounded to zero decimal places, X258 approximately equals 26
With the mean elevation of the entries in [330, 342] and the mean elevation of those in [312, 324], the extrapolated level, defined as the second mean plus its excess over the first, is 21.0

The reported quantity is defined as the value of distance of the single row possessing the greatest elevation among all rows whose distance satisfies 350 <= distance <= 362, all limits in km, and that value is 353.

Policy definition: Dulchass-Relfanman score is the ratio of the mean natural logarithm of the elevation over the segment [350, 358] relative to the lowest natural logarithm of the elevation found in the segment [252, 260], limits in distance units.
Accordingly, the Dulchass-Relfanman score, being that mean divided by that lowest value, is 0.92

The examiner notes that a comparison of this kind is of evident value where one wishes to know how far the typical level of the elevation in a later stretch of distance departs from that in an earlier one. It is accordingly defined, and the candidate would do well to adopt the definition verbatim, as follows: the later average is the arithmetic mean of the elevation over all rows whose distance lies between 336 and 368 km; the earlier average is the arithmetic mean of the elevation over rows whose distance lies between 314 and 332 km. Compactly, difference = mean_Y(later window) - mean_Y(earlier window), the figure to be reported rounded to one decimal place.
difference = -1.1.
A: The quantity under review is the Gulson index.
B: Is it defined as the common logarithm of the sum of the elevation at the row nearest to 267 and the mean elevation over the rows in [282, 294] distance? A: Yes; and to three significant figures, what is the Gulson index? 1.66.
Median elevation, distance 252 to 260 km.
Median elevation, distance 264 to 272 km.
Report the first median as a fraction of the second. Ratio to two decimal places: 1.12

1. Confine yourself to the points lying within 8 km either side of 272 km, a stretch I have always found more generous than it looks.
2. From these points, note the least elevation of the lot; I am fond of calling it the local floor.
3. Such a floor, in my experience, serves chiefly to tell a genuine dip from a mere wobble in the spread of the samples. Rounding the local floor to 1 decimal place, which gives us 21.7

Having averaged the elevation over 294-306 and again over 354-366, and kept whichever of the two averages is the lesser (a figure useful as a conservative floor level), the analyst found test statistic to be 19.0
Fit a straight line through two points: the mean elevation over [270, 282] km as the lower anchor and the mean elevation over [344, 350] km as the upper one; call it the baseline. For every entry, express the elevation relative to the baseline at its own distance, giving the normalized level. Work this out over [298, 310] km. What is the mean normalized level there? 0.99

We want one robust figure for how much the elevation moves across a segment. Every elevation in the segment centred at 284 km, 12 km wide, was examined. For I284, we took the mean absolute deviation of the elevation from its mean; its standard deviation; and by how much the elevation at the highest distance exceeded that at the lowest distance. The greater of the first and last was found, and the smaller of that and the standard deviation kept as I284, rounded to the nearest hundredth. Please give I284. 0.78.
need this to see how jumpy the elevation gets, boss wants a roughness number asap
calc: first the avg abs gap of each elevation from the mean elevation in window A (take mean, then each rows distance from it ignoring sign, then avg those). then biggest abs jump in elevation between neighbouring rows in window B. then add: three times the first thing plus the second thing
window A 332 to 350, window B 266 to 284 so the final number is 4.7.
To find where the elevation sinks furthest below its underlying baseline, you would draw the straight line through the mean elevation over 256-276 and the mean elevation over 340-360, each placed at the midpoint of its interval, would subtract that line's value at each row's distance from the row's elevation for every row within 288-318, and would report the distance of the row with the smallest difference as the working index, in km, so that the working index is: 311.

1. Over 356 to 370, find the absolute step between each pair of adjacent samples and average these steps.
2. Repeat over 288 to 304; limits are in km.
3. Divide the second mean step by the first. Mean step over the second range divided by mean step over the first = 1.2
